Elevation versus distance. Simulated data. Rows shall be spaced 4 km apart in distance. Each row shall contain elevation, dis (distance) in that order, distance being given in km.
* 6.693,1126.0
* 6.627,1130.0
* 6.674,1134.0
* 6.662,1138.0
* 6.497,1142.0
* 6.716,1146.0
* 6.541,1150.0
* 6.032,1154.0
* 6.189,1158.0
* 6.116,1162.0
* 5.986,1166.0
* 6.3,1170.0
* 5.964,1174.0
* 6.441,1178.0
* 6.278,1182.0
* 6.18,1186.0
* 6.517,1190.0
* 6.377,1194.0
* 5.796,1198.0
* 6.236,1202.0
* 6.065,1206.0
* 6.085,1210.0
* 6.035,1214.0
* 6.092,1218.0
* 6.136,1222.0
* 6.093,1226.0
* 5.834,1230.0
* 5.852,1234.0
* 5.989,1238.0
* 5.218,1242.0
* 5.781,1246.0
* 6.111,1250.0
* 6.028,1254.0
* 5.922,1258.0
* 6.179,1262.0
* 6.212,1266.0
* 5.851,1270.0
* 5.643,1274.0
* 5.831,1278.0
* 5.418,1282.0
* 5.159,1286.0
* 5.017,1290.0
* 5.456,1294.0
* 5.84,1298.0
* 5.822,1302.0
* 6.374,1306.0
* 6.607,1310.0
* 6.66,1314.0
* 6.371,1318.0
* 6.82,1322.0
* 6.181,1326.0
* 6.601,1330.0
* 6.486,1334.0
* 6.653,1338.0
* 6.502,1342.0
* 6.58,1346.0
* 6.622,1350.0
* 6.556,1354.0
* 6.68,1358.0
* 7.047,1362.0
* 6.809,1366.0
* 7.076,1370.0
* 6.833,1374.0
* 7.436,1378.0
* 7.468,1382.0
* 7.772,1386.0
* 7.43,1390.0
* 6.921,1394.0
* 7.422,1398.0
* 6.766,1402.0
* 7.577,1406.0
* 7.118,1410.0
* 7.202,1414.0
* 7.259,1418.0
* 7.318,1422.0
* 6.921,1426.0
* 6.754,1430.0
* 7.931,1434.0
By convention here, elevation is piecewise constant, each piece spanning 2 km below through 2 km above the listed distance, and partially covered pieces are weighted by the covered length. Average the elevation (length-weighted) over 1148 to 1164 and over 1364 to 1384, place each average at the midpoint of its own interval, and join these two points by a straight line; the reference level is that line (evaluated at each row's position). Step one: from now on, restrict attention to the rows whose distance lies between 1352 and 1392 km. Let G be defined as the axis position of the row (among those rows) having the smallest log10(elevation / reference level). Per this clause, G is 1354.0 km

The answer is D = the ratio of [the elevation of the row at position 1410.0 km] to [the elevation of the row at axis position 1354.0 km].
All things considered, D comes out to 1.09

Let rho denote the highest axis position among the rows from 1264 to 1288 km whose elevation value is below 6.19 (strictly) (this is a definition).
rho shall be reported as 1286.0 km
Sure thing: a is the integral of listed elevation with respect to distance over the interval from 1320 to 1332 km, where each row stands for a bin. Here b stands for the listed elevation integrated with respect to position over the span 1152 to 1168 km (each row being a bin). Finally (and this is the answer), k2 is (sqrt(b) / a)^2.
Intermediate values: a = 78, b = 97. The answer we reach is 0.016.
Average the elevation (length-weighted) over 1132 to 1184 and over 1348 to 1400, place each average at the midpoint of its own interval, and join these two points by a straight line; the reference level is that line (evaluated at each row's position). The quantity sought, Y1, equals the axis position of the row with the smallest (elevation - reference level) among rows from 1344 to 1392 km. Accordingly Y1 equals 1354.0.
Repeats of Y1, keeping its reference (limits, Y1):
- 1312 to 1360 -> 1326.0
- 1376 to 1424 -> 1402.0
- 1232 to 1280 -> 1242.0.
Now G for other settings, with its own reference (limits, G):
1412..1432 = 1430.0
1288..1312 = 1290.0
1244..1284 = 1282.0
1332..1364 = 1342.0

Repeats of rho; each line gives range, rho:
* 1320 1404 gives 1326.0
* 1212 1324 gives 1302.0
